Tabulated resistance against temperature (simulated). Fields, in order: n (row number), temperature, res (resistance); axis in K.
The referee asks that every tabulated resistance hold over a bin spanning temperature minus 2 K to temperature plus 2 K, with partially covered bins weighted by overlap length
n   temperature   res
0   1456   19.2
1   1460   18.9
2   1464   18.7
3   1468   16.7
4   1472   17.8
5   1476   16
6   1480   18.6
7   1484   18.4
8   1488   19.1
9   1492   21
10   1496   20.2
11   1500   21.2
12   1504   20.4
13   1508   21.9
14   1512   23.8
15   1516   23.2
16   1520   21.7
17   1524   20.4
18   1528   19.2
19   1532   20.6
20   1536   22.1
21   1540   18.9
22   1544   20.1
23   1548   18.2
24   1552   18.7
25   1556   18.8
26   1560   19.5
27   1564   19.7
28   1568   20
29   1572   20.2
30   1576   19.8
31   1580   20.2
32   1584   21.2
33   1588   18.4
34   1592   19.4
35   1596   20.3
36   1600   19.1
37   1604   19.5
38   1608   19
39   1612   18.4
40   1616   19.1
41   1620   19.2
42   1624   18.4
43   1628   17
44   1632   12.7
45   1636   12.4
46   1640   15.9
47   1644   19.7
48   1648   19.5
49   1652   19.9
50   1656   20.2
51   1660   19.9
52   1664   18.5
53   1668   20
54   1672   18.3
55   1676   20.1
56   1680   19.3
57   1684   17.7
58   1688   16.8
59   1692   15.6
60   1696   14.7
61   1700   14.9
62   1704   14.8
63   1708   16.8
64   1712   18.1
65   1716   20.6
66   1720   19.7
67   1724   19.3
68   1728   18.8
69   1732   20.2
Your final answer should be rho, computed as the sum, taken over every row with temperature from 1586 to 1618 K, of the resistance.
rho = 153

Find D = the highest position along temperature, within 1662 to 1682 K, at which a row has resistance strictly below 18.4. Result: 1672 K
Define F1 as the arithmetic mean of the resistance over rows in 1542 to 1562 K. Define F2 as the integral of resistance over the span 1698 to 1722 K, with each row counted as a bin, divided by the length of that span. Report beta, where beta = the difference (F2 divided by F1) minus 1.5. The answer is -0.58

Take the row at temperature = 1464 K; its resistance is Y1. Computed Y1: 18.7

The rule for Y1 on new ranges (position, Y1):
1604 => 19.5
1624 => 18.4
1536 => 22.1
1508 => 21.9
